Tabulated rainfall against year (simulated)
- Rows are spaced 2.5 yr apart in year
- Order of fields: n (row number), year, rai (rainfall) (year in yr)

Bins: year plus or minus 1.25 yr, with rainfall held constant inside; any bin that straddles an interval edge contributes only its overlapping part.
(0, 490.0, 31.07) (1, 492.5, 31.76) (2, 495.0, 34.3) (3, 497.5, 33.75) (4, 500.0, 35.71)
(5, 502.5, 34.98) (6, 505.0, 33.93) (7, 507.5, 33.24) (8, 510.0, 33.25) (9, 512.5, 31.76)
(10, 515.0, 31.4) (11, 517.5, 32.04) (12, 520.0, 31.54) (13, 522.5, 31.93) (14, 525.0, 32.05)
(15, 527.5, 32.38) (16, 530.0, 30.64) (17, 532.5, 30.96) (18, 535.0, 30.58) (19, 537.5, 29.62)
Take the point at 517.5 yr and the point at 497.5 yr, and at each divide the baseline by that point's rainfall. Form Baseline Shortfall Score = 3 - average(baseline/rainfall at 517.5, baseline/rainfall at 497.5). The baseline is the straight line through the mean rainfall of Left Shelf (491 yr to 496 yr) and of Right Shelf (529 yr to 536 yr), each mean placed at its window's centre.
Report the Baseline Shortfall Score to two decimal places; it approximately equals 2.02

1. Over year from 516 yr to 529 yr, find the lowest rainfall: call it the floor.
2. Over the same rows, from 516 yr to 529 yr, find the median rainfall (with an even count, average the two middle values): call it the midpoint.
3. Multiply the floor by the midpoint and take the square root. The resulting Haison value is 31.8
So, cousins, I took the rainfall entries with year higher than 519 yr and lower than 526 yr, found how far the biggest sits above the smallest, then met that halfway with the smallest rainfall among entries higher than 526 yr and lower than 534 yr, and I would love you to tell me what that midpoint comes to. 15.6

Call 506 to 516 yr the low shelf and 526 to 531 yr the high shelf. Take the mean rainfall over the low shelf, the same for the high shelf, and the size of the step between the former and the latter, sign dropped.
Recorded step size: 0.9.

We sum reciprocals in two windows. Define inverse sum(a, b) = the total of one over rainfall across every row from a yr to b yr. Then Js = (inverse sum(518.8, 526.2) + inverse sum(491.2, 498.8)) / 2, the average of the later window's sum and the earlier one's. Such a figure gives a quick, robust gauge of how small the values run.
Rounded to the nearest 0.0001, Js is 0.0922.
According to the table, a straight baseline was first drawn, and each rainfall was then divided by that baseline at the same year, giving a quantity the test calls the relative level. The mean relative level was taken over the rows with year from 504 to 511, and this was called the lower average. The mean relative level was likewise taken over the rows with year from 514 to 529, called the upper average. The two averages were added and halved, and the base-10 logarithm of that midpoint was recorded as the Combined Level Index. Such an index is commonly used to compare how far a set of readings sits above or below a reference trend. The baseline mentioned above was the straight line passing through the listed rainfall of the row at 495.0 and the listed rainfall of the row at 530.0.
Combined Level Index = 0.0055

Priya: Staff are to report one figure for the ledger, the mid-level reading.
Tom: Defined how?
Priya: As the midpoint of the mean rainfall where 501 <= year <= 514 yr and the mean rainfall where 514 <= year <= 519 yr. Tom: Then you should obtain 32.6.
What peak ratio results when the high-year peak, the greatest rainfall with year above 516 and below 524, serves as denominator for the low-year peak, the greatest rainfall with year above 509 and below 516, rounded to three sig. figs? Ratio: 1.04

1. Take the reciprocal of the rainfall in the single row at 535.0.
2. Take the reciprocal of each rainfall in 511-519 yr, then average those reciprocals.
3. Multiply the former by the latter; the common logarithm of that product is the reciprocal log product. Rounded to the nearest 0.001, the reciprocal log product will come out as -2.987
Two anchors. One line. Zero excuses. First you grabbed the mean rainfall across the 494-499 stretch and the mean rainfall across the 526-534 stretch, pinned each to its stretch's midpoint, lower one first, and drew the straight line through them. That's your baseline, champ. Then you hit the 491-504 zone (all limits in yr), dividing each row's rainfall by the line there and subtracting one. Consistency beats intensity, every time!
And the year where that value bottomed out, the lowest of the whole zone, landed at 492.5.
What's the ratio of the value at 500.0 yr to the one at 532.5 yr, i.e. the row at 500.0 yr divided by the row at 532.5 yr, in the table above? 1.15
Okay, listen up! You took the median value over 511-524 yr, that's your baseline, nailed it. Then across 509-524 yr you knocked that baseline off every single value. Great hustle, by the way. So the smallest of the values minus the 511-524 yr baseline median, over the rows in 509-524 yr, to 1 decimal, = -0.4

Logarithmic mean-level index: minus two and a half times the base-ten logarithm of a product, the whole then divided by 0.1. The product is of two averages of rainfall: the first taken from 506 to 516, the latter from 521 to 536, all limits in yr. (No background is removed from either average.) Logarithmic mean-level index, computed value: -75.2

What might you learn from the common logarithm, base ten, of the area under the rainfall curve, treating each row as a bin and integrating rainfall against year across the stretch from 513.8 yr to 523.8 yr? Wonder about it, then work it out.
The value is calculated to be 2.50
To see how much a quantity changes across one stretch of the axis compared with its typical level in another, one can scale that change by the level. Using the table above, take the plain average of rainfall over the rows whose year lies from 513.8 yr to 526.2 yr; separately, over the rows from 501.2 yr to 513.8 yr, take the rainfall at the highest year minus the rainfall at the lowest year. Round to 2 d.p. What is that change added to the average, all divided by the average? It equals 0.90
